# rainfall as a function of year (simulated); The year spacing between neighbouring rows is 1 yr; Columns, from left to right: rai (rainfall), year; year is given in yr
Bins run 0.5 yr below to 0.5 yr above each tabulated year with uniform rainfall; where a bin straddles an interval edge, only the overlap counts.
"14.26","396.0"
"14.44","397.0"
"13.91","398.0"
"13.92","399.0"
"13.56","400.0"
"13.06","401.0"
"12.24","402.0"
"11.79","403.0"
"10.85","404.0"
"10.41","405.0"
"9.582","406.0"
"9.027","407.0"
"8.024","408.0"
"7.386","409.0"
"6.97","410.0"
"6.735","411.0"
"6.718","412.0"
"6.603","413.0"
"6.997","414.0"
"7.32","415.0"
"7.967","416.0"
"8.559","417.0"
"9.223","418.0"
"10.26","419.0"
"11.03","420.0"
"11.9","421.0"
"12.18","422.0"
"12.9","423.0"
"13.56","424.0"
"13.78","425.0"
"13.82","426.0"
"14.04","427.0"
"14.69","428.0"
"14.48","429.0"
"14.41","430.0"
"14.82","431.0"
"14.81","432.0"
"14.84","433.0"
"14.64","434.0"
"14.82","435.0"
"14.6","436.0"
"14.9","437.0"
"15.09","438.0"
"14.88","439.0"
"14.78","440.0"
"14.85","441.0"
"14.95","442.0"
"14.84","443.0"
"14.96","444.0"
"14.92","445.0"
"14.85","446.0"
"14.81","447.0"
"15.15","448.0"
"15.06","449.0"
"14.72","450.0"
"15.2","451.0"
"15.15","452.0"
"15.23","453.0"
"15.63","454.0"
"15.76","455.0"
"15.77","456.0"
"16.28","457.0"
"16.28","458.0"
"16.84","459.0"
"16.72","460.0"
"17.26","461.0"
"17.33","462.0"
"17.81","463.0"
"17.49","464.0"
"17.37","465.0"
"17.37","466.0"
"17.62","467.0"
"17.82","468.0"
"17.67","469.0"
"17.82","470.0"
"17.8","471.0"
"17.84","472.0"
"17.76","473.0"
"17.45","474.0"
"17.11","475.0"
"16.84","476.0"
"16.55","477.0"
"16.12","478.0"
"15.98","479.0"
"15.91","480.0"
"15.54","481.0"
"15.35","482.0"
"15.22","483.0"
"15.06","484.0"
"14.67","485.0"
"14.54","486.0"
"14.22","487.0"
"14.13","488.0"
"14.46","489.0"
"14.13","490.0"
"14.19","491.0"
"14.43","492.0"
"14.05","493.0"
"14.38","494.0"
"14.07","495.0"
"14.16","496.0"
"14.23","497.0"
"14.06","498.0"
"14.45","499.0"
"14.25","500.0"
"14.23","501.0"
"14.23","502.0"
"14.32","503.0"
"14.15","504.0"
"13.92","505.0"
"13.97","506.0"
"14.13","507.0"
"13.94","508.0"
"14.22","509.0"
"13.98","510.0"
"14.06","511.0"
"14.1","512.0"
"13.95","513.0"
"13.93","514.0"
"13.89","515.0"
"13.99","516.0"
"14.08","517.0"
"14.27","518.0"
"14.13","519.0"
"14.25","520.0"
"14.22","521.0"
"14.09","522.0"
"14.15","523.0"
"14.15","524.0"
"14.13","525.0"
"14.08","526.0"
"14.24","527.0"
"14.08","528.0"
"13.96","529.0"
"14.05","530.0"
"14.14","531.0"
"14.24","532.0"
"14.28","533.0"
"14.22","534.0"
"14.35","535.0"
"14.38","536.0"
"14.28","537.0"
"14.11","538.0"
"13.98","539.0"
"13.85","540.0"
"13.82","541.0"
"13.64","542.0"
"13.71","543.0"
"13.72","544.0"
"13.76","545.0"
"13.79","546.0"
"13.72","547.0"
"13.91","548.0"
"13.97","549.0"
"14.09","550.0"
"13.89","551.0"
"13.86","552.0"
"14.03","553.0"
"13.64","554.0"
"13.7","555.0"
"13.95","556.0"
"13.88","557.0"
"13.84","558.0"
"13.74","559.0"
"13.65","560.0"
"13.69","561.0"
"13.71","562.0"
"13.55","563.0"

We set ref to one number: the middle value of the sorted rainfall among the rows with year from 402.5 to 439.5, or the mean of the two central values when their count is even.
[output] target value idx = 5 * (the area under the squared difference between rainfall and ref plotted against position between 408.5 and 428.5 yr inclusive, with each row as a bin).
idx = 1160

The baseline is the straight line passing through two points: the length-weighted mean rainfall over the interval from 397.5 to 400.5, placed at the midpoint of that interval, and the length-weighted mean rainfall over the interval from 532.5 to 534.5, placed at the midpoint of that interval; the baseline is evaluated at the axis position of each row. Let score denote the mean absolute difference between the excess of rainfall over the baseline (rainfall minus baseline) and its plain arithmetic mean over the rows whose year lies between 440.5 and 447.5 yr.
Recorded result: 0.05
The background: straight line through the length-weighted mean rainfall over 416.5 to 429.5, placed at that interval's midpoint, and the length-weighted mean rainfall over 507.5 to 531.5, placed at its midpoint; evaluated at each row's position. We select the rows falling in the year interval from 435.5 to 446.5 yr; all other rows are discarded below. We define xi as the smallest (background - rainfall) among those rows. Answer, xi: -2.5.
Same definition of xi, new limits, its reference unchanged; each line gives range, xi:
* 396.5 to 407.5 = -2.6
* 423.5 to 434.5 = -2.3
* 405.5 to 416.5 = 2.5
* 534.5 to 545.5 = 0.0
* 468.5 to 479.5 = -4.6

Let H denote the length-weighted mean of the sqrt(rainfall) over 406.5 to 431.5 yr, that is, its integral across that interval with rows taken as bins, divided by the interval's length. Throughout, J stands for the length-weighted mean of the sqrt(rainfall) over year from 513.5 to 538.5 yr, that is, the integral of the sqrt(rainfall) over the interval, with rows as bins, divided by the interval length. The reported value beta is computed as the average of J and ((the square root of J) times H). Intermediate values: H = 3.21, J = 3.76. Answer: 5.0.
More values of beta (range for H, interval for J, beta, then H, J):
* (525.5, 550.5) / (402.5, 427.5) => 4.9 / 3.74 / 3.12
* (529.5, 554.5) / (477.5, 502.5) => 5.6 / 3.74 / 3.83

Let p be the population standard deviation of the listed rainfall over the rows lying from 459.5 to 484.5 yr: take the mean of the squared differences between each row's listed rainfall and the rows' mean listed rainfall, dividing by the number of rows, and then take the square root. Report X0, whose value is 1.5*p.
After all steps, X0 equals 1.36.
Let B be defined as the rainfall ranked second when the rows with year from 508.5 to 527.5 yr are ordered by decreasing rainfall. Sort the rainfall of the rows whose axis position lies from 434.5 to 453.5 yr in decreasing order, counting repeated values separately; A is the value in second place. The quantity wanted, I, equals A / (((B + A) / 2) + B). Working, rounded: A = 15.2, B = 14.25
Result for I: 0.52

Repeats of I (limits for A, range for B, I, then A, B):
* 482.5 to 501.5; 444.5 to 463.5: 0.45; 15.06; 17.33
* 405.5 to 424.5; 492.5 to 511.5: 0.46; 12.9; 14.38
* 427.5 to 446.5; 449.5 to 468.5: 0.44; 14.96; 17.81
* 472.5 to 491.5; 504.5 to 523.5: 0.58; 17.45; 14.25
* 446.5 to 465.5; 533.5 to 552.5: 0.58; 17.49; 14.35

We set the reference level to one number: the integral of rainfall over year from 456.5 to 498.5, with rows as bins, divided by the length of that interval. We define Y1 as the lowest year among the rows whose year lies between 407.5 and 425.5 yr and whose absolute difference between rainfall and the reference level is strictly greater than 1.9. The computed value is 408.0 yr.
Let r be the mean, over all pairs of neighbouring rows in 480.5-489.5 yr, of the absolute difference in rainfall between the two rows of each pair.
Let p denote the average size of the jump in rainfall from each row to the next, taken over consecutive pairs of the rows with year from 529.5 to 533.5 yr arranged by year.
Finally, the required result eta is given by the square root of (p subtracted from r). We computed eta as 0.38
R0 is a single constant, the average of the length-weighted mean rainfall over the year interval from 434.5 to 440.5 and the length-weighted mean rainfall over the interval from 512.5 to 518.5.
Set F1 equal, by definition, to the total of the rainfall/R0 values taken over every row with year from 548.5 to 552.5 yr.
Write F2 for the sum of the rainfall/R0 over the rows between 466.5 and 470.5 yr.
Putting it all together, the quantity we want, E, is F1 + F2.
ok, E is 8.8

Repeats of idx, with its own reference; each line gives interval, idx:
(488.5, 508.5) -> 526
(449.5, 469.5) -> 2278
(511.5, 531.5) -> 482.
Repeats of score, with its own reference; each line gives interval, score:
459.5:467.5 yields 0.20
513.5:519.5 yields 0.11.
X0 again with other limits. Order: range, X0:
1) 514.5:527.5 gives 0.15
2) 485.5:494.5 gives 0.25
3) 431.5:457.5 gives 0.58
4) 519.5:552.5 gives 0.30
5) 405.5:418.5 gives 1.49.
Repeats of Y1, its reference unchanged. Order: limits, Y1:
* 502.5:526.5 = 505.0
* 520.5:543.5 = 522.0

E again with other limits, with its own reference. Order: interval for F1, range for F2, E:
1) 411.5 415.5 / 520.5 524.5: 5.8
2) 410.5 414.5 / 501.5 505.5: 5.8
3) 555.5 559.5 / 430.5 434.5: 7.9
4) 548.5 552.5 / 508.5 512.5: 7.8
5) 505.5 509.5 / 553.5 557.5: 7.7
